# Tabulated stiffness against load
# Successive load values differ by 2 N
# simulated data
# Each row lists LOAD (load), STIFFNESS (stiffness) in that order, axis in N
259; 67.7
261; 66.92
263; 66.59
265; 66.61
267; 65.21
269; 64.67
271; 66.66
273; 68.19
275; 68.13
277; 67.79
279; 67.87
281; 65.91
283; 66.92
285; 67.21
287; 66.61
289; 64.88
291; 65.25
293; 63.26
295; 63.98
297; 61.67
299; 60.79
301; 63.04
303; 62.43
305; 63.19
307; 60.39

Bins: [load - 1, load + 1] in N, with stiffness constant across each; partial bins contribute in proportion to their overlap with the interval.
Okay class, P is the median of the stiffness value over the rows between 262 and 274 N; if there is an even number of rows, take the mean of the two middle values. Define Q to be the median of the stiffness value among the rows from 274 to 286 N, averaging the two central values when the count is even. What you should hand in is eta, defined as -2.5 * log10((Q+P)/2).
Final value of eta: -4.57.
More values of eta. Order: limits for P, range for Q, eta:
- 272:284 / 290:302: -4.54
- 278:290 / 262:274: -4.56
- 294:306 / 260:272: -4.53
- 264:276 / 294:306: -4.53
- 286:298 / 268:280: -4.55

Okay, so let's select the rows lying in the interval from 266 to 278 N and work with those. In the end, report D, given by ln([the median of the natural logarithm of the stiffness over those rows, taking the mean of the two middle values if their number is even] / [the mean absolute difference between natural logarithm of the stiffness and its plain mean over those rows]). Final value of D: 5.40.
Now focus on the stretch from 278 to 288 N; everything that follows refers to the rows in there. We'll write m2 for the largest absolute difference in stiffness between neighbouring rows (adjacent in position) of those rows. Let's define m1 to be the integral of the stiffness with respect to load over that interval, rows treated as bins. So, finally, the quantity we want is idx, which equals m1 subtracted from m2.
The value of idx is -667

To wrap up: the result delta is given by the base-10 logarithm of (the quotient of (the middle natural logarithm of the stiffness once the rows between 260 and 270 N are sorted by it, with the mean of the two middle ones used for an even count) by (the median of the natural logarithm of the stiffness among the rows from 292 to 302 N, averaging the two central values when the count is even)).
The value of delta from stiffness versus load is 0.006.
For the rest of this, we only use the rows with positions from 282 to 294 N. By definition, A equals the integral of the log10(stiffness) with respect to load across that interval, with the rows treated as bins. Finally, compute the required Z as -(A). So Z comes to -21.8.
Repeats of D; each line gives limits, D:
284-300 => 5.01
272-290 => 5.78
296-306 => 5.78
